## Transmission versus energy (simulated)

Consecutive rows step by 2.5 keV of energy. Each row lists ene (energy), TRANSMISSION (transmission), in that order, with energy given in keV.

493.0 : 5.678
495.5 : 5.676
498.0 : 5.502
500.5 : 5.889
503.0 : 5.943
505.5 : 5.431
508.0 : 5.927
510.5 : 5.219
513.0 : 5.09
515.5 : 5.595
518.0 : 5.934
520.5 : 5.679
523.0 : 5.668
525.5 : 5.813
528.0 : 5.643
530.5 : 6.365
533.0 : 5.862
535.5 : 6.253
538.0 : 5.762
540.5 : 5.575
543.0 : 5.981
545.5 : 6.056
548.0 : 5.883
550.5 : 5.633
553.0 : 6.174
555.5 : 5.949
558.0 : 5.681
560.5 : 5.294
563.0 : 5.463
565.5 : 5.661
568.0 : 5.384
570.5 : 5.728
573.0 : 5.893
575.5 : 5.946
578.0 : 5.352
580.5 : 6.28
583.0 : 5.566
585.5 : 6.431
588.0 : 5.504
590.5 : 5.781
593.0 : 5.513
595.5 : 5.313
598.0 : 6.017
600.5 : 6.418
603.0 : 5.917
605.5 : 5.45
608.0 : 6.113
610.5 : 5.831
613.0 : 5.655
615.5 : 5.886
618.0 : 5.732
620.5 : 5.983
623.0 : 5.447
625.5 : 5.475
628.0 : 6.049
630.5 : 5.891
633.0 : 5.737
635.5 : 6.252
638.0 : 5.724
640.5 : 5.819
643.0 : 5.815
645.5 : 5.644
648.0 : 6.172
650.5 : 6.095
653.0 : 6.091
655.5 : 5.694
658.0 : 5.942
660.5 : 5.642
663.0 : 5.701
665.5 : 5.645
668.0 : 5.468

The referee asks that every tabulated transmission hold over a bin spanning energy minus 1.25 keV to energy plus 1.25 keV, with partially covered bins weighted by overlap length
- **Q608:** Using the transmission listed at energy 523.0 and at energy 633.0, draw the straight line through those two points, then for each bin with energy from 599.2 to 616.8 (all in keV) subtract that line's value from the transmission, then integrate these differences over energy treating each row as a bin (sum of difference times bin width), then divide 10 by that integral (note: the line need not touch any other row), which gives 3.3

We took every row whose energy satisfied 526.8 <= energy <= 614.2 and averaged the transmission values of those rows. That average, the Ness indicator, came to 5.81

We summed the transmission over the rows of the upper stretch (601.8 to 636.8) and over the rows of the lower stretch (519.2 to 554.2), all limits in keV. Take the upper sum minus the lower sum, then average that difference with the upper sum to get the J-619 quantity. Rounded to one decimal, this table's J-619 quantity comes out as 40.2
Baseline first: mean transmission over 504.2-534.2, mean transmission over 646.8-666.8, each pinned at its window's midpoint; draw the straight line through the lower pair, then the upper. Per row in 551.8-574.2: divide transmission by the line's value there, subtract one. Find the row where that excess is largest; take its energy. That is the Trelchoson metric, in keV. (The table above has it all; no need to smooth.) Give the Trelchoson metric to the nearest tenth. 553.0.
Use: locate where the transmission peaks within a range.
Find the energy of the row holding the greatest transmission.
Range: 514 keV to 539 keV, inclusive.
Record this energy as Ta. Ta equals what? 530.5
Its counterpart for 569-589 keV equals 585.5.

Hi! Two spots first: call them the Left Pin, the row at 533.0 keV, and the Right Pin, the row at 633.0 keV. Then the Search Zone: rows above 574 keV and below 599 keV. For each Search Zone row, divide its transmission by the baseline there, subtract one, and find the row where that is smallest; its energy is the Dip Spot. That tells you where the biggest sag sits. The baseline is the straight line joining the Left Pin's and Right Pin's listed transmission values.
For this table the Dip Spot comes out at 595.5 keV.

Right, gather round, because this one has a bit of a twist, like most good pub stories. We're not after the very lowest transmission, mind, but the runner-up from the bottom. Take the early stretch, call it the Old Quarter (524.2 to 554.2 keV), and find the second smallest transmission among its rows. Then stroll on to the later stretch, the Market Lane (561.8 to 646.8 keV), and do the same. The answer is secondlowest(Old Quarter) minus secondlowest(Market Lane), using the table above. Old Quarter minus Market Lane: 0.28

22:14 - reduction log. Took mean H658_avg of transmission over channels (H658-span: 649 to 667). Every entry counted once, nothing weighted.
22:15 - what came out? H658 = 5.83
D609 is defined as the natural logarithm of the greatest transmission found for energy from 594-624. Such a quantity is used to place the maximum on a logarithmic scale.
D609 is 1.86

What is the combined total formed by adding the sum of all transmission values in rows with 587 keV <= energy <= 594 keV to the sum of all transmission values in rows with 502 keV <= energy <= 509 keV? 34.1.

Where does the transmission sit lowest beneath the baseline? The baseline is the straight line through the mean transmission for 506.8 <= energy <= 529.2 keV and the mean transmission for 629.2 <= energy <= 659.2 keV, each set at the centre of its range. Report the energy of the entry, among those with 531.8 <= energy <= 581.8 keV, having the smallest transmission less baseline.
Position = 560.5 keV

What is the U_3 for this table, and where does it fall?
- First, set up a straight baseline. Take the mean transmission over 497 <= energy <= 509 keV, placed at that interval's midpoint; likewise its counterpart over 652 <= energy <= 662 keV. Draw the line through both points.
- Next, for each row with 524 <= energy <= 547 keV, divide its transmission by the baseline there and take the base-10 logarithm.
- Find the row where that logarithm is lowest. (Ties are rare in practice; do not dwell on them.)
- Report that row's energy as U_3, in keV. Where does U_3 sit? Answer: 540.5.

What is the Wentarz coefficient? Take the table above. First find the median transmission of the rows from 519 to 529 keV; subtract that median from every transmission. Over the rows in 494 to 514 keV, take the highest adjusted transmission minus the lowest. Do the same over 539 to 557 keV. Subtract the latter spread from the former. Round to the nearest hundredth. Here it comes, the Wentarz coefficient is 0.25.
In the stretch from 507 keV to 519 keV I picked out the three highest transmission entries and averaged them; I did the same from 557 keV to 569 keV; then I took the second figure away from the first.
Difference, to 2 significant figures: 0.22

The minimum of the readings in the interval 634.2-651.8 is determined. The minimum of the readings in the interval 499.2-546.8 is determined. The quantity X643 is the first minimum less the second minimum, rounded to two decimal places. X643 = 0.55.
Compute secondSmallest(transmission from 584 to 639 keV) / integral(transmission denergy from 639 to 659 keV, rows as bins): 0.046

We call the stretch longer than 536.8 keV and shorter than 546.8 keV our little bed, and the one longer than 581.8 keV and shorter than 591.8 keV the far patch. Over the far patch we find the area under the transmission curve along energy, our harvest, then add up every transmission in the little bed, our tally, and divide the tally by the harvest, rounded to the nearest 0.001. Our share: 0.402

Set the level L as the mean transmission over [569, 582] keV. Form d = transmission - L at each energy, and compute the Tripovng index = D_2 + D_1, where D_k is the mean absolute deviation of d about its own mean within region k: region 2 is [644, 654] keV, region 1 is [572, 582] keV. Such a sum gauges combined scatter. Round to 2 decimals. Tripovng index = 0.44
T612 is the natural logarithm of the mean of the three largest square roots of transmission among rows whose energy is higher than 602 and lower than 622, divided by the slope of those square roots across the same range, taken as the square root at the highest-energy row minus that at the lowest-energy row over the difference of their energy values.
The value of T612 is 8.06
